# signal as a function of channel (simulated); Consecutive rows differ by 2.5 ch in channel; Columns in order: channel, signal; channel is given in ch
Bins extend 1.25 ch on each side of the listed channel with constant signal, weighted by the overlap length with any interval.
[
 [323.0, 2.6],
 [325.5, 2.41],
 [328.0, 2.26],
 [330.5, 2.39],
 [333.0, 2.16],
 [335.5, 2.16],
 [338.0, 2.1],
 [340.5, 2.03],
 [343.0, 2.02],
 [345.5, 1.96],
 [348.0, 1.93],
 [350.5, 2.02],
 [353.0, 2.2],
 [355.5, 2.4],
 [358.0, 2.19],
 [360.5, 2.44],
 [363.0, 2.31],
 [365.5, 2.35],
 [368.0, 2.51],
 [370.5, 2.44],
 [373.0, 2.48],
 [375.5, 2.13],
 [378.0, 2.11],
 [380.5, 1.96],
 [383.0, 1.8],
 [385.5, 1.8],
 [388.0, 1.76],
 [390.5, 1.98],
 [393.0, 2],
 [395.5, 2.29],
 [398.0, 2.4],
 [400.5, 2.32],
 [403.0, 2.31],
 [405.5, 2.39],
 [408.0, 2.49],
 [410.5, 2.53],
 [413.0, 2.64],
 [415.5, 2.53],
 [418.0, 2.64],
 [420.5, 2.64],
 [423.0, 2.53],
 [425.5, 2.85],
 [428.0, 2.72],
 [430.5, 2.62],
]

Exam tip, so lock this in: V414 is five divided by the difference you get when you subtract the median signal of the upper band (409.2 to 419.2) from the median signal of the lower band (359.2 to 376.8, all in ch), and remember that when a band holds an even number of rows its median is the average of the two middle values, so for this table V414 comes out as -34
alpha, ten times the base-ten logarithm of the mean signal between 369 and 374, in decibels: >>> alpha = 3.91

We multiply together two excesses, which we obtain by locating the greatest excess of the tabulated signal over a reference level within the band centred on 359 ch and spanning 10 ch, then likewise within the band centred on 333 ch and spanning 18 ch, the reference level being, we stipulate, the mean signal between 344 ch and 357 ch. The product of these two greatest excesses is 0.10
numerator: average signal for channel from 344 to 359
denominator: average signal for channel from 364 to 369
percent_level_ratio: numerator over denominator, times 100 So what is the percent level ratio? 87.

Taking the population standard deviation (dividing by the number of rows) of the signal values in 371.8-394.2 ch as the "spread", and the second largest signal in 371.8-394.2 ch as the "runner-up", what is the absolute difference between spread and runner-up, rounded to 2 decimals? 1.92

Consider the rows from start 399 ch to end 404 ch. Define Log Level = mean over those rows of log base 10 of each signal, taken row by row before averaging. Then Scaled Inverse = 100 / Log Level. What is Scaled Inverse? 274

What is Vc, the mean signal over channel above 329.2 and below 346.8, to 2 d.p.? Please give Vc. 2.12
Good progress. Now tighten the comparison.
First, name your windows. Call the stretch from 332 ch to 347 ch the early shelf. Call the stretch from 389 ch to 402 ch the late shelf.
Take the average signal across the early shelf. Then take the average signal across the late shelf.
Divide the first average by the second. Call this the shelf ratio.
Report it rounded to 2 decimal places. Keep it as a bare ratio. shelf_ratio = 0.94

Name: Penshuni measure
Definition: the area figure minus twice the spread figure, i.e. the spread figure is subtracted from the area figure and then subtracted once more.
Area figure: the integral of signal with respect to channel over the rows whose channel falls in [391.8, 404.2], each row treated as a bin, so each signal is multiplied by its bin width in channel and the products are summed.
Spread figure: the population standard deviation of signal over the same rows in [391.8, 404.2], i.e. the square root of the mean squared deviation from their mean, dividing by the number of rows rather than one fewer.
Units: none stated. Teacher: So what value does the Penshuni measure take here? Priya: 28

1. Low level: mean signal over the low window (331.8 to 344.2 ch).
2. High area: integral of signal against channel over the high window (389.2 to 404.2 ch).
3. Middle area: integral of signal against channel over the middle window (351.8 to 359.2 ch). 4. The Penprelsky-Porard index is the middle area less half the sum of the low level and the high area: -1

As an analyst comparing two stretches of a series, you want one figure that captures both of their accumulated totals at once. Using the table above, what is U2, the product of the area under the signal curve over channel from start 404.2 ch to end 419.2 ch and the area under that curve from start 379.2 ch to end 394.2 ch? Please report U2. 1075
